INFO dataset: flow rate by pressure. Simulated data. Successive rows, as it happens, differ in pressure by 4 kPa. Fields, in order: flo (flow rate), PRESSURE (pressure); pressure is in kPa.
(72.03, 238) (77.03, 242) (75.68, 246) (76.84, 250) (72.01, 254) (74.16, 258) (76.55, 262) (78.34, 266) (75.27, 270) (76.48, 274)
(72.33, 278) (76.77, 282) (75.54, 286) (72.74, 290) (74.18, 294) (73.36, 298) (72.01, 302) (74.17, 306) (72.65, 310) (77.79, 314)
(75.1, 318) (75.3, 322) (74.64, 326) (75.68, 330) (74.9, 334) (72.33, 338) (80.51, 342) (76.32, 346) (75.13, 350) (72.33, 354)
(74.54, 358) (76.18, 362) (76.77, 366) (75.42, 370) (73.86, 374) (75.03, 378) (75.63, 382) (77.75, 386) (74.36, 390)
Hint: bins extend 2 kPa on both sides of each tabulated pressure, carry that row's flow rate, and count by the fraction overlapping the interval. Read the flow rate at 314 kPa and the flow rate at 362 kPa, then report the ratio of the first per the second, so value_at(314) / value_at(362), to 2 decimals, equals 1.02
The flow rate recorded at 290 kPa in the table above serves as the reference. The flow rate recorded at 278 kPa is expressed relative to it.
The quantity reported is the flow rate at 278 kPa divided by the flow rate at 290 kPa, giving 0.994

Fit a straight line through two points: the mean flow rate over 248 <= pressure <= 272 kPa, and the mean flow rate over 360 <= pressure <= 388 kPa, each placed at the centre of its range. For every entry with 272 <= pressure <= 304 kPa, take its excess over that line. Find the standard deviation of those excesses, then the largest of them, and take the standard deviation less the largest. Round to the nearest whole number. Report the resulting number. 1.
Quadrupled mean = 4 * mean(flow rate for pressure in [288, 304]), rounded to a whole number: 292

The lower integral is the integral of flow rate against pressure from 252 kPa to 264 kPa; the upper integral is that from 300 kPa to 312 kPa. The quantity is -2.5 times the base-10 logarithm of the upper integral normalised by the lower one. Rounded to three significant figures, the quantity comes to 0.0191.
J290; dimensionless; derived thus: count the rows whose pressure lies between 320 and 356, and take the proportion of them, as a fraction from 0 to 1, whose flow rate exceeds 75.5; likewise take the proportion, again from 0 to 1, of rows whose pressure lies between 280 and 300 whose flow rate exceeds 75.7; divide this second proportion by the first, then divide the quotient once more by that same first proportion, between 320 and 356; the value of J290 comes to 1.8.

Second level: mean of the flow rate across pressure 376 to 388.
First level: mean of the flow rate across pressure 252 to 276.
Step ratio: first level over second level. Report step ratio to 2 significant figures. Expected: 0.99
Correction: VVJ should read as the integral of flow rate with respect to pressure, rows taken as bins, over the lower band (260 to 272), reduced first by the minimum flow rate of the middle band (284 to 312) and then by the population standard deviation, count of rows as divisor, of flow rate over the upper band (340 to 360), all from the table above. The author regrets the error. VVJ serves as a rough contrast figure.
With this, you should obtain 846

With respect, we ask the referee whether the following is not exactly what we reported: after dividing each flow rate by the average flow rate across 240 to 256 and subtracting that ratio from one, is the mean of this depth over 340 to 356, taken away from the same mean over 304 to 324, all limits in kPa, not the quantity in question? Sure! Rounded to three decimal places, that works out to 0.014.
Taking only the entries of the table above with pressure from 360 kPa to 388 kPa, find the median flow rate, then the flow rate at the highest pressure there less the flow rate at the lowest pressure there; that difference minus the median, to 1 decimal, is -74.1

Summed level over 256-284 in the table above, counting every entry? 530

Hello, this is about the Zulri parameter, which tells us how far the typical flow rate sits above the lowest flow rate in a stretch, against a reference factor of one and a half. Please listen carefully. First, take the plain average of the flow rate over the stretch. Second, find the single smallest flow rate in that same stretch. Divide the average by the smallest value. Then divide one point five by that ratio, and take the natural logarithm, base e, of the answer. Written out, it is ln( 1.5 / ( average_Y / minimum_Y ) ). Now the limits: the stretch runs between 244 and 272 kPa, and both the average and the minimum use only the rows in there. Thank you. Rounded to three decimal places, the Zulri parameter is 0.357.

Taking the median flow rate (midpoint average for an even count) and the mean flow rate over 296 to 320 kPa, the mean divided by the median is 1.01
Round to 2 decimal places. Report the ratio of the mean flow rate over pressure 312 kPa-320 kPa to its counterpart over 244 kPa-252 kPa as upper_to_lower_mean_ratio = 1.00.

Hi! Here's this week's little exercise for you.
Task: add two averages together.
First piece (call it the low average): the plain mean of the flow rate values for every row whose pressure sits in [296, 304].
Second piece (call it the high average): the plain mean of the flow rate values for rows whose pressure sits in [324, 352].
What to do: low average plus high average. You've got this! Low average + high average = 148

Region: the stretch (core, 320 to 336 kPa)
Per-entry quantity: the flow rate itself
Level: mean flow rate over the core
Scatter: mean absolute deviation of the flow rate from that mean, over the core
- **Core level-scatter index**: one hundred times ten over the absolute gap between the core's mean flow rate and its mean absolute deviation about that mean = 13.4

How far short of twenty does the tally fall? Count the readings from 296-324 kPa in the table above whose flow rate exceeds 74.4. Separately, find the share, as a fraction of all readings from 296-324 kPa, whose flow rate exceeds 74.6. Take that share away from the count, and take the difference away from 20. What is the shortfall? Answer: 17.4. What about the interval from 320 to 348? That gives 14.9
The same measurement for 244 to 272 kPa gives 15.7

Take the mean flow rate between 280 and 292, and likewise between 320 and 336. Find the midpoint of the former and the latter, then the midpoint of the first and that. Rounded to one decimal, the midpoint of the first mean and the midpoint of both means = 75.0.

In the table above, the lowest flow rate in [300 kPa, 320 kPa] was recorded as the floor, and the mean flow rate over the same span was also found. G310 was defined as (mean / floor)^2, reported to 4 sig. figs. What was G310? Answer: 1.066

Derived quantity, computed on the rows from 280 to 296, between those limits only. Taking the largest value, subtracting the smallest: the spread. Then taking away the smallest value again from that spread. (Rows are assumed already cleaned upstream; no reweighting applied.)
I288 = -68.7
